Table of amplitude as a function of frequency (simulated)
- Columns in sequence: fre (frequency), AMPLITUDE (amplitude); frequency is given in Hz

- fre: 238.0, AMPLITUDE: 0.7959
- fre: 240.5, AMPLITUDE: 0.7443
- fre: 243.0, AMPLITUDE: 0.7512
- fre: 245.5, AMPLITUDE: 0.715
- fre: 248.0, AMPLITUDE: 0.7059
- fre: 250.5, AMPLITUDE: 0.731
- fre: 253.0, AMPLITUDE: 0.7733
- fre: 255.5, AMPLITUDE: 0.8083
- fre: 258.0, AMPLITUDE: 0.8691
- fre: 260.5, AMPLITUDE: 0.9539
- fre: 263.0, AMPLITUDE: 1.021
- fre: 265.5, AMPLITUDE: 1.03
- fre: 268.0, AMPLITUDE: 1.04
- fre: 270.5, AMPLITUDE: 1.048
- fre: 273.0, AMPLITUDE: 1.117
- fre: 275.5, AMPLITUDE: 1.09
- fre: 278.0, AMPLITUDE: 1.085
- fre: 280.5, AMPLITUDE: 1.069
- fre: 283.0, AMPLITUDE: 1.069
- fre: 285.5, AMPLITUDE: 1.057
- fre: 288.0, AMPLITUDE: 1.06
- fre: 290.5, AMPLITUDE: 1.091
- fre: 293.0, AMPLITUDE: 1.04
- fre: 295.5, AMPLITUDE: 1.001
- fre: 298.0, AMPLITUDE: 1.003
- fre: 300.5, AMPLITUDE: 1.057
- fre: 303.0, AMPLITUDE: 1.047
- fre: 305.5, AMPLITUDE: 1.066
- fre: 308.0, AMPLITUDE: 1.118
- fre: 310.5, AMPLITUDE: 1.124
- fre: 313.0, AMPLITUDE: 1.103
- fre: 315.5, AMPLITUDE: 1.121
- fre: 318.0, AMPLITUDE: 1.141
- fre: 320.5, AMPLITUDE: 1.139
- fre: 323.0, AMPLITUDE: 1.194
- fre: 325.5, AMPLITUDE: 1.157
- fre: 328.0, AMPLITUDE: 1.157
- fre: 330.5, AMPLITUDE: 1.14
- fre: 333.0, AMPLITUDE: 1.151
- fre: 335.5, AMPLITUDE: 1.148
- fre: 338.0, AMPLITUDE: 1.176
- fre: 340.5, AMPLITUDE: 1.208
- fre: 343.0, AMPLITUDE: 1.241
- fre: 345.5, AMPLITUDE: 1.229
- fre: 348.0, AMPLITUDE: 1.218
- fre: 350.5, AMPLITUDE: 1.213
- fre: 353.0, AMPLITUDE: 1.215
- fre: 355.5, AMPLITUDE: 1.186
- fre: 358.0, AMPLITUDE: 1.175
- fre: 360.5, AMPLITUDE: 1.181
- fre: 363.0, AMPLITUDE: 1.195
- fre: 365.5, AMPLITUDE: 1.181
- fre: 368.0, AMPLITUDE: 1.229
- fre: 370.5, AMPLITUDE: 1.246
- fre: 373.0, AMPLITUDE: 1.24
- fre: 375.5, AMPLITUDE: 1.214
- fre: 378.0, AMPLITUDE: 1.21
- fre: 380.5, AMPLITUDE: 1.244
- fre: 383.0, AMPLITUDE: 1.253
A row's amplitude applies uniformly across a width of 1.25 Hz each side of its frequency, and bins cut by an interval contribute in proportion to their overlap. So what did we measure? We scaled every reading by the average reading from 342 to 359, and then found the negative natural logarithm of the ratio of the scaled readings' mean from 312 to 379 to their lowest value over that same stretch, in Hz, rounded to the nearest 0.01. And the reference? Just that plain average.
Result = -0.07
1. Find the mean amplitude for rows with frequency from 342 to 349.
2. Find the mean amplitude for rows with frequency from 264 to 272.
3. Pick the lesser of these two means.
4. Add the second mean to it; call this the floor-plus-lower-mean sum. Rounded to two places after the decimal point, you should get 2.08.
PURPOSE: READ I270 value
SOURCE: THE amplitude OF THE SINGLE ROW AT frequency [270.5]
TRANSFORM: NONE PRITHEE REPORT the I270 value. 1.048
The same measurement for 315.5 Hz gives 1.121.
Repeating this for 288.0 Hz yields 1.06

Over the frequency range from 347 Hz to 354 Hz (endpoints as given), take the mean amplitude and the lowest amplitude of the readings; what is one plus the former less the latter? 1.00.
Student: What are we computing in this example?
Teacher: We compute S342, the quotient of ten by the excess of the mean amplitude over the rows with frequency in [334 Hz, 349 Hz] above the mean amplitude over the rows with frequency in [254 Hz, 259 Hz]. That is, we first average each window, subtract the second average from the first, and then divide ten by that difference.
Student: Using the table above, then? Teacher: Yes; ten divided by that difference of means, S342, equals 27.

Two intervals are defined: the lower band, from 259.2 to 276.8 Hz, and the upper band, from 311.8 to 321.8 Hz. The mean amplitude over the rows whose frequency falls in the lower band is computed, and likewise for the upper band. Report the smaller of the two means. 1.04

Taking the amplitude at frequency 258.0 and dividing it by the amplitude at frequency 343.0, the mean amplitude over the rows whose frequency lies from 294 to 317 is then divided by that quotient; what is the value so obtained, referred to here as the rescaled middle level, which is 1.53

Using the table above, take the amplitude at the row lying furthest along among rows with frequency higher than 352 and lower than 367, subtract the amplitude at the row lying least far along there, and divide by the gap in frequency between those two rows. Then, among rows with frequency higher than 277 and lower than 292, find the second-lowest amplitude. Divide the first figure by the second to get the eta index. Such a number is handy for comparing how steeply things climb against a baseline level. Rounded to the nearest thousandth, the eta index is -0.003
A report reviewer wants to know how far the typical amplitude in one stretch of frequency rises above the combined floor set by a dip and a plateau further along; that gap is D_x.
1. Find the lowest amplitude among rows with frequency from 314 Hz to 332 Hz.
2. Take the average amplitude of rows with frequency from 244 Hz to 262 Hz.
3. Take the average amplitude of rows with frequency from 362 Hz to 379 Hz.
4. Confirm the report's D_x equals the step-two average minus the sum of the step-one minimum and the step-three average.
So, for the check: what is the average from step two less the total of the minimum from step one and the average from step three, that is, -1.54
